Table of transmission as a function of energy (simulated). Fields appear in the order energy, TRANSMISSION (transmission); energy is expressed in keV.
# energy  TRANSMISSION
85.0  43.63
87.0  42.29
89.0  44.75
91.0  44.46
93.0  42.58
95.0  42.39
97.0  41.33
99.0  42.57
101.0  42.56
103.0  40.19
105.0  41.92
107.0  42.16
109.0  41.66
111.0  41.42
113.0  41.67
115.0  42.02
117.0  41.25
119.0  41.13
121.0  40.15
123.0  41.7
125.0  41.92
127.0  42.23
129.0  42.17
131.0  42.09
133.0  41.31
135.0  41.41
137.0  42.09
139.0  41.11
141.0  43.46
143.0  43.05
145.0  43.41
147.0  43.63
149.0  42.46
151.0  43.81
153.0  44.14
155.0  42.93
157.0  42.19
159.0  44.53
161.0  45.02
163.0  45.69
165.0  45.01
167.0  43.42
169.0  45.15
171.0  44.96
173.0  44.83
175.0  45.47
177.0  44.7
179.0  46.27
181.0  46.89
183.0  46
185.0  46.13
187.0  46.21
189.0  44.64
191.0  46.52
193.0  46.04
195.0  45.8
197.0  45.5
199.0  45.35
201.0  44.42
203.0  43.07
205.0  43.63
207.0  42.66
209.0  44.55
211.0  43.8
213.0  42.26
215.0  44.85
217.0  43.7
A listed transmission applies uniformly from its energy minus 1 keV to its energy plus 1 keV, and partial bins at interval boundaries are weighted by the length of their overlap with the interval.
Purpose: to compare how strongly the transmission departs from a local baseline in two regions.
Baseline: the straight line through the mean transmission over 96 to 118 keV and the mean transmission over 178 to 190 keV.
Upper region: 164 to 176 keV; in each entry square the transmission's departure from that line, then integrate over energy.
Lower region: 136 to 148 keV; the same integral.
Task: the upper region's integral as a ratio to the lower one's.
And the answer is 0.39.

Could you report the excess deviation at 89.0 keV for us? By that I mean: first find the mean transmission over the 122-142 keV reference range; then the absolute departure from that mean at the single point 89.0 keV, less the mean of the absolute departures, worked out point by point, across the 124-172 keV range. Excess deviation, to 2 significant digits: 1.4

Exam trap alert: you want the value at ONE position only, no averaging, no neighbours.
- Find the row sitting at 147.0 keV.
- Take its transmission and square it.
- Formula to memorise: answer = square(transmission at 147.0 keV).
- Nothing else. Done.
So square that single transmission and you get 1904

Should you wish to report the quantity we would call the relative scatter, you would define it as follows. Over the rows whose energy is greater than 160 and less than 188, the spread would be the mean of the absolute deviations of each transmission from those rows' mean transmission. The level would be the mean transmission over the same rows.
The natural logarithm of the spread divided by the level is -4.2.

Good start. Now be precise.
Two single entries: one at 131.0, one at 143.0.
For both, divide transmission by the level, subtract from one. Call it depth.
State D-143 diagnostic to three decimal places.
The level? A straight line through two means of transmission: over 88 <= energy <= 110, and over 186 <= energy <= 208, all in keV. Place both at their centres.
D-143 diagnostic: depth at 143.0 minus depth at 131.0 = -0.015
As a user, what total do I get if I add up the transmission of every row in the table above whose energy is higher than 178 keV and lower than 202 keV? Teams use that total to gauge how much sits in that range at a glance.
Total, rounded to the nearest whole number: 550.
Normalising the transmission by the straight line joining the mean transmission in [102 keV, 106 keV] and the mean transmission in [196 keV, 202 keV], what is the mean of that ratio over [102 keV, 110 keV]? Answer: 1.01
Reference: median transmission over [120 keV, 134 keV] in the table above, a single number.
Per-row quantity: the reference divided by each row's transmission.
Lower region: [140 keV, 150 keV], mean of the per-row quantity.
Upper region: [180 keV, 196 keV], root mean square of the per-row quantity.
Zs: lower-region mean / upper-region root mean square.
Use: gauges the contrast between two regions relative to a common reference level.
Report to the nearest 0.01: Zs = 1.07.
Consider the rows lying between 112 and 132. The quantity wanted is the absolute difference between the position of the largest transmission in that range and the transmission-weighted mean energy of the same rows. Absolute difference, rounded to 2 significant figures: 5.0 keV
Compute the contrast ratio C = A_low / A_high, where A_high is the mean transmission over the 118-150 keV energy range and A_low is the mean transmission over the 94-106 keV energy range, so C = 0.994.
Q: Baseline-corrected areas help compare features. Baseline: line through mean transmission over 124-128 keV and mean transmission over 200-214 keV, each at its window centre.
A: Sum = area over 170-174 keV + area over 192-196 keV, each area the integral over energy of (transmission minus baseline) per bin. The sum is 19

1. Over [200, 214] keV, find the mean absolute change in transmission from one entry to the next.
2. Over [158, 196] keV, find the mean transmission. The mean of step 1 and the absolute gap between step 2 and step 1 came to 22.7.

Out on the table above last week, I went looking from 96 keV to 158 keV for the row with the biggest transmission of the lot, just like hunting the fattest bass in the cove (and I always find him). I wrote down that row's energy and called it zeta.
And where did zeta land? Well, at 153.0 keV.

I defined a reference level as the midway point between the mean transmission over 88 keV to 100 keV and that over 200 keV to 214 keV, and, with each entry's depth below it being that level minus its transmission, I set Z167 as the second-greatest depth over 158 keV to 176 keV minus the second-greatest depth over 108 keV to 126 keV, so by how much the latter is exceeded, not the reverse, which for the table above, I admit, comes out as -3.4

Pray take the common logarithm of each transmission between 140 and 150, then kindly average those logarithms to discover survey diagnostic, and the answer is 1.64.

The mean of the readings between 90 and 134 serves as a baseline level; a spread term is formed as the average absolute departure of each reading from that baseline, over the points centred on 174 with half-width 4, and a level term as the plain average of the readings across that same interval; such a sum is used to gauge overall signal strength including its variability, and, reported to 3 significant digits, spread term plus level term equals 48.1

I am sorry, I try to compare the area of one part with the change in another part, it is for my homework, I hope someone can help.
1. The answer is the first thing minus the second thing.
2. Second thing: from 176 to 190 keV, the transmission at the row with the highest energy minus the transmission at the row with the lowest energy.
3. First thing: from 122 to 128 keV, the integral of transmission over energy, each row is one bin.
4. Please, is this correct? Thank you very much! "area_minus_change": 252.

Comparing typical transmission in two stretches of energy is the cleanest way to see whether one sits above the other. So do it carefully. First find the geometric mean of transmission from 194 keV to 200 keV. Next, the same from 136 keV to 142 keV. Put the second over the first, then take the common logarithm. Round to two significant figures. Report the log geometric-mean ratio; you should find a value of -0.033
